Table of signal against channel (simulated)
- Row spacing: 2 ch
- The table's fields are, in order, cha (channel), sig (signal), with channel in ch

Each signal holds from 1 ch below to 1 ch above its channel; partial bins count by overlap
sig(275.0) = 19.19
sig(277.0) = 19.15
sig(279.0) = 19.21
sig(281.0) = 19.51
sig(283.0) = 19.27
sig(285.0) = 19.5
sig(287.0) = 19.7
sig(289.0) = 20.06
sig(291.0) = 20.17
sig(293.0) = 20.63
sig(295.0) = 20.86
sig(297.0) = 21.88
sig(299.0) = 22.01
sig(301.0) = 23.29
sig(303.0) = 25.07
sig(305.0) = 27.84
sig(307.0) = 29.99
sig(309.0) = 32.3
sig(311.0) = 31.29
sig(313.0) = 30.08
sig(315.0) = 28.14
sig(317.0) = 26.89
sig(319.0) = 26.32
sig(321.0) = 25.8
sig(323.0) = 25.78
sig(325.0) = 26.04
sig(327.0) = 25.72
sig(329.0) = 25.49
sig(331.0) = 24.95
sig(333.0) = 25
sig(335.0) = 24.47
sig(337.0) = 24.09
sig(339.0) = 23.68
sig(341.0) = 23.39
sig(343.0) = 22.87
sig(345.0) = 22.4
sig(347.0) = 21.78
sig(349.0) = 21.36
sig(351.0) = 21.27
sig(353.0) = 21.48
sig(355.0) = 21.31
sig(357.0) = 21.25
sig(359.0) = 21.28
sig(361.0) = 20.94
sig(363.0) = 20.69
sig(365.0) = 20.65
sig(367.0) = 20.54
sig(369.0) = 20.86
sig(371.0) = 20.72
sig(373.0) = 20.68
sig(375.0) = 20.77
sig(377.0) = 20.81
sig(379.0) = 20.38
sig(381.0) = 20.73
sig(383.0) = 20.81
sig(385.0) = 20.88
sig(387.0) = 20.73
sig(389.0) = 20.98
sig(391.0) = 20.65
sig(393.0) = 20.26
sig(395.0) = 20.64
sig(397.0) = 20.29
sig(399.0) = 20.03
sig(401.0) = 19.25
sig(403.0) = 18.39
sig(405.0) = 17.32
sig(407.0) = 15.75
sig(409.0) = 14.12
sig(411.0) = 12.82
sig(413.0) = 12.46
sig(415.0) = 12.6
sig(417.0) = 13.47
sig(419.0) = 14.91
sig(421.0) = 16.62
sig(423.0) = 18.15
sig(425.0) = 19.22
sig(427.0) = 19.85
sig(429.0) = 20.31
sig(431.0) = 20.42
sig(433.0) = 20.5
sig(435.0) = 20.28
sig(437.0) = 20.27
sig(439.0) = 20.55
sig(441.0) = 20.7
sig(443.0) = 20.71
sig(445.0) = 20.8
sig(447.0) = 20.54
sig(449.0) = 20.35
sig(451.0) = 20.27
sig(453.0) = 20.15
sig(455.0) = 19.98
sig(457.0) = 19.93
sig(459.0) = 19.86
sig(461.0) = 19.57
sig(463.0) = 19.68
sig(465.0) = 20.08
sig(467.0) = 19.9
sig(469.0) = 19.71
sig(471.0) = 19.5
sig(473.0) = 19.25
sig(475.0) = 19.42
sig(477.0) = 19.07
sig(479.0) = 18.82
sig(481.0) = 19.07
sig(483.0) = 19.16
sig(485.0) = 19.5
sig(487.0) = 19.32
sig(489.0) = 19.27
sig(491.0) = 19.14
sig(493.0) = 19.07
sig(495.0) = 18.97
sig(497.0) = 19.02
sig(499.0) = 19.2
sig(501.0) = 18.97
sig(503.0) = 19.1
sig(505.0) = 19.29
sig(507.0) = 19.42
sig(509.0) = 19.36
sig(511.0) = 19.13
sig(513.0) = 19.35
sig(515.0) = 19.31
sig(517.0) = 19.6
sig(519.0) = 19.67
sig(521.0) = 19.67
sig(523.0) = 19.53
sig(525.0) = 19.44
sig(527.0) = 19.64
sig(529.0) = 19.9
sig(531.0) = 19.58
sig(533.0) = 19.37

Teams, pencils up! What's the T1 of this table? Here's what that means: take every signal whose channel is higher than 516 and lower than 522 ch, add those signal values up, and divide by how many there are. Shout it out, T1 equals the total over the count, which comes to 19.6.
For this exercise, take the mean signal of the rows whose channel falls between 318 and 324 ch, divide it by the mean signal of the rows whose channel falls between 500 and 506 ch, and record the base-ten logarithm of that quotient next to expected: 0.13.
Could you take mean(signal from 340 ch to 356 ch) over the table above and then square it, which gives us 483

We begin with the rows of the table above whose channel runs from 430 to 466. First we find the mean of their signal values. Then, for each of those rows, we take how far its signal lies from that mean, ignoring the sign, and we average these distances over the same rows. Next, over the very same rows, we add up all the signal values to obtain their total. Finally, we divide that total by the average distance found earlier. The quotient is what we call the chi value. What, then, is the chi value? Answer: 1285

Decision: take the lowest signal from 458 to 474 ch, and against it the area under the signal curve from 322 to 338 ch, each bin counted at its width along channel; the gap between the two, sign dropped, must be 384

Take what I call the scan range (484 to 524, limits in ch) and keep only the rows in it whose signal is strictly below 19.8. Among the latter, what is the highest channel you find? 523.0 ch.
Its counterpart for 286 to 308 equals 287.0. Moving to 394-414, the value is 413.0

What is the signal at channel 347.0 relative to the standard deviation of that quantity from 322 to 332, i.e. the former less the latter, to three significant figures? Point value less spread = 21.4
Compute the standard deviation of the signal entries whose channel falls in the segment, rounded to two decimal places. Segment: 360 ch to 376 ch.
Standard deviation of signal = 0.12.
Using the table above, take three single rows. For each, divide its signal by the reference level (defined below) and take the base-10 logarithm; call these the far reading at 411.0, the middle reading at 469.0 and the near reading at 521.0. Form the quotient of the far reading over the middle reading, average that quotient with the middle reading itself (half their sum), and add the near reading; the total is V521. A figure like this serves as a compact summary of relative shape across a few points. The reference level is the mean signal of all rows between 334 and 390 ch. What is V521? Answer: 2.9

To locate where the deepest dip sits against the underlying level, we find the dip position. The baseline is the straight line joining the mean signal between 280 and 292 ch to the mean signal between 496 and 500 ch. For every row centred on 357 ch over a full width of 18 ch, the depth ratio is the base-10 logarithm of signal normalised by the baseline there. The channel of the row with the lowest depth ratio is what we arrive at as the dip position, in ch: 365.0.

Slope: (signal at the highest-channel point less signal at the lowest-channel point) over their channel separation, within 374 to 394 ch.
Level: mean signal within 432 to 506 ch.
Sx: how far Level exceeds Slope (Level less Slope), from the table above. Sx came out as 19.73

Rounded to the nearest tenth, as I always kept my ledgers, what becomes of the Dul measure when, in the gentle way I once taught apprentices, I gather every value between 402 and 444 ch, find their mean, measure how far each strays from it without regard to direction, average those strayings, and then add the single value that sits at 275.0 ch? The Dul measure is 21.9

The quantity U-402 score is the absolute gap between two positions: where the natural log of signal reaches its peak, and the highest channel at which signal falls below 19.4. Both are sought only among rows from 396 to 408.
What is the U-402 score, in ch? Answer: 10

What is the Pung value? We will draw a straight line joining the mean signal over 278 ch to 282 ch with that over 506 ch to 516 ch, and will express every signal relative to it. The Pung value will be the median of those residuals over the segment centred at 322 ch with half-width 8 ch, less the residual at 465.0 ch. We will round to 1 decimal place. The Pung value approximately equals 5.8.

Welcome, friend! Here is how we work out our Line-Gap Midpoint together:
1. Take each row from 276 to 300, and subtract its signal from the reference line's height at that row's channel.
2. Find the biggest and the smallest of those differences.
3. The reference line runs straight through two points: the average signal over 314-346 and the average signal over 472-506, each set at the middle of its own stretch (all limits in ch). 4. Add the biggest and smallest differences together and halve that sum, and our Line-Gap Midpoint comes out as 6.0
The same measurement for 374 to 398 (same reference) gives 2.4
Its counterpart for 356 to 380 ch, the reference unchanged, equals 2.8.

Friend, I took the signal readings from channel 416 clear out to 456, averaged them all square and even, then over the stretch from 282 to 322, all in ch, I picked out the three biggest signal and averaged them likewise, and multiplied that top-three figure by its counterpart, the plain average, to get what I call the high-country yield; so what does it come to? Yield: 606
